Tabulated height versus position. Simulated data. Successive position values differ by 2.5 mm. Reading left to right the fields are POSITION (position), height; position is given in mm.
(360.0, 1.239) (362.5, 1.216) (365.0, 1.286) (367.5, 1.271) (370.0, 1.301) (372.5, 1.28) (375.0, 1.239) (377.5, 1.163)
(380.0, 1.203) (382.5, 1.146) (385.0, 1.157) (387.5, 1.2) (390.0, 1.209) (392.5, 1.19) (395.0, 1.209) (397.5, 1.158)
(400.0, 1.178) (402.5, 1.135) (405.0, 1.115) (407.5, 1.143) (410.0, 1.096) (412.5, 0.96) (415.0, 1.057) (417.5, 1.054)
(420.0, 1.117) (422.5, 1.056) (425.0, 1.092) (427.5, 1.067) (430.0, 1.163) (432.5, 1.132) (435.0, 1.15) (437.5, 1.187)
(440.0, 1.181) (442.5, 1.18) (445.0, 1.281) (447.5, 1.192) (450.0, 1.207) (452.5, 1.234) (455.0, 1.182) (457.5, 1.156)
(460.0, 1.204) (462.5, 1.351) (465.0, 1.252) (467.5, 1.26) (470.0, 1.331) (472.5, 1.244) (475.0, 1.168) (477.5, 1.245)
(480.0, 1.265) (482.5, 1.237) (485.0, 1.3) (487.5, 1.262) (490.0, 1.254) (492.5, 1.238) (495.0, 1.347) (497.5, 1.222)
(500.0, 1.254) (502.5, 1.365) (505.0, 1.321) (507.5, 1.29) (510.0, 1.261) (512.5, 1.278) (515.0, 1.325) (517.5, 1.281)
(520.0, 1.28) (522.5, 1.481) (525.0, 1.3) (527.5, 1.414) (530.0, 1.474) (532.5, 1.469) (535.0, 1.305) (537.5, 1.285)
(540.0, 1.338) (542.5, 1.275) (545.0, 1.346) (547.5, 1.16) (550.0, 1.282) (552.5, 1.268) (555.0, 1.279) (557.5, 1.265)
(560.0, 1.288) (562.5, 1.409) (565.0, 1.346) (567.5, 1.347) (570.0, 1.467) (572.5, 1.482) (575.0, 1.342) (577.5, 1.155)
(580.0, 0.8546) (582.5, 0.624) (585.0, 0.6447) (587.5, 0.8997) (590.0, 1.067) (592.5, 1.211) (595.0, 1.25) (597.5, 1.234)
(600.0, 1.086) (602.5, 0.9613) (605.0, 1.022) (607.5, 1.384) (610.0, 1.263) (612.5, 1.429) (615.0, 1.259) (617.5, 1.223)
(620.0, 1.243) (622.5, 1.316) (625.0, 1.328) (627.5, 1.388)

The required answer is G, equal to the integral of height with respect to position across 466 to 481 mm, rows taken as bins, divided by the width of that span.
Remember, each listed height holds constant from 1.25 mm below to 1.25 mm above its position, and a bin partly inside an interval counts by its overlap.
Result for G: 1.25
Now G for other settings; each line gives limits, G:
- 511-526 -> 1.32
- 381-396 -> 1.19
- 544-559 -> 1.27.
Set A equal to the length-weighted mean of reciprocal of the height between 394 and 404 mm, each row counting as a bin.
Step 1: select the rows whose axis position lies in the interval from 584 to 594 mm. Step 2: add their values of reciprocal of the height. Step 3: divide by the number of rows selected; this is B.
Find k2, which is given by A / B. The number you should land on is 0.77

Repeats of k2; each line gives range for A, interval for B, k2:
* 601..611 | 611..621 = 1.14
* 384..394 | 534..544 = 1.09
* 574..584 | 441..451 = 1.35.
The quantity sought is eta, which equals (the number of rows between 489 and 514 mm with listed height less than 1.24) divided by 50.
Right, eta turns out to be 0.04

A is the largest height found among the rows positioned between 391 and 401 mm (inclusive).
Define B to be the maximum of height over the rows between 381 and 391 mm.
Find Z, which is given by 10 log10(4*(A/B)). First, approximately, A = 1.209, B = 1.209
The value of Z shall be 6.0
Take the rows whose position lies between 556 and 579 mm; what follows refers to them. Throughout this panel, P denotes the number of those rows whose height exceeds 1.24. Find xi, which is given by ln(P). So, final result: 2.1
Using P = 8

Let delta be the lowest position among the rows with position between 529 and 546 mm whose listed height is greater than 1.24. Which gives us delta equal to 530.0 mm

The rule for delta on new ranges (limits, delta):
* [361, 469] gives 365.0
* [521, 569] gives 522.5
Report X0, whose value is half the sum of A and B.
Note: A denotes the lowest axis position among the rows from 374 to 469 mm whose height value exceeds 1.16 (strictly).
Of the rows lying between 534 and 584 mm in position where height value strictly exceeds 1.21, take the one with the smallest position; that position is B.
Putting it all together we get 455.0 mm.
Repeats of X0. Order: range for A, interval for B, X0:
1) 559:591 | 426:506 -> 502.5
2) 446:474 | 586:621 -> 520.0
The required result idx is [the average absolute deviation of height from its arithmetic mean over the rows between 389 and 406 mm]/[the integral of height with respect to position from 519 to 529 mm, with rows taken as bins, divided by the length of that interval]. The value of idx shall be 0.022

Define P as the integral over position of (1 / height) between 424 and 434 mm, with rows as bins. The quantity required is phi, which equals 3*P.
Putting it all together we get 27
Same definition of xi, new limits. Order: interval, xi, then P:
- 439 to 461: 0.0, 1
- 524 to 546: 2.2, 9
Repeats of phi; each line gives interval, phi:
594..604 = 27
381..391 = 25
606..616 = 23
